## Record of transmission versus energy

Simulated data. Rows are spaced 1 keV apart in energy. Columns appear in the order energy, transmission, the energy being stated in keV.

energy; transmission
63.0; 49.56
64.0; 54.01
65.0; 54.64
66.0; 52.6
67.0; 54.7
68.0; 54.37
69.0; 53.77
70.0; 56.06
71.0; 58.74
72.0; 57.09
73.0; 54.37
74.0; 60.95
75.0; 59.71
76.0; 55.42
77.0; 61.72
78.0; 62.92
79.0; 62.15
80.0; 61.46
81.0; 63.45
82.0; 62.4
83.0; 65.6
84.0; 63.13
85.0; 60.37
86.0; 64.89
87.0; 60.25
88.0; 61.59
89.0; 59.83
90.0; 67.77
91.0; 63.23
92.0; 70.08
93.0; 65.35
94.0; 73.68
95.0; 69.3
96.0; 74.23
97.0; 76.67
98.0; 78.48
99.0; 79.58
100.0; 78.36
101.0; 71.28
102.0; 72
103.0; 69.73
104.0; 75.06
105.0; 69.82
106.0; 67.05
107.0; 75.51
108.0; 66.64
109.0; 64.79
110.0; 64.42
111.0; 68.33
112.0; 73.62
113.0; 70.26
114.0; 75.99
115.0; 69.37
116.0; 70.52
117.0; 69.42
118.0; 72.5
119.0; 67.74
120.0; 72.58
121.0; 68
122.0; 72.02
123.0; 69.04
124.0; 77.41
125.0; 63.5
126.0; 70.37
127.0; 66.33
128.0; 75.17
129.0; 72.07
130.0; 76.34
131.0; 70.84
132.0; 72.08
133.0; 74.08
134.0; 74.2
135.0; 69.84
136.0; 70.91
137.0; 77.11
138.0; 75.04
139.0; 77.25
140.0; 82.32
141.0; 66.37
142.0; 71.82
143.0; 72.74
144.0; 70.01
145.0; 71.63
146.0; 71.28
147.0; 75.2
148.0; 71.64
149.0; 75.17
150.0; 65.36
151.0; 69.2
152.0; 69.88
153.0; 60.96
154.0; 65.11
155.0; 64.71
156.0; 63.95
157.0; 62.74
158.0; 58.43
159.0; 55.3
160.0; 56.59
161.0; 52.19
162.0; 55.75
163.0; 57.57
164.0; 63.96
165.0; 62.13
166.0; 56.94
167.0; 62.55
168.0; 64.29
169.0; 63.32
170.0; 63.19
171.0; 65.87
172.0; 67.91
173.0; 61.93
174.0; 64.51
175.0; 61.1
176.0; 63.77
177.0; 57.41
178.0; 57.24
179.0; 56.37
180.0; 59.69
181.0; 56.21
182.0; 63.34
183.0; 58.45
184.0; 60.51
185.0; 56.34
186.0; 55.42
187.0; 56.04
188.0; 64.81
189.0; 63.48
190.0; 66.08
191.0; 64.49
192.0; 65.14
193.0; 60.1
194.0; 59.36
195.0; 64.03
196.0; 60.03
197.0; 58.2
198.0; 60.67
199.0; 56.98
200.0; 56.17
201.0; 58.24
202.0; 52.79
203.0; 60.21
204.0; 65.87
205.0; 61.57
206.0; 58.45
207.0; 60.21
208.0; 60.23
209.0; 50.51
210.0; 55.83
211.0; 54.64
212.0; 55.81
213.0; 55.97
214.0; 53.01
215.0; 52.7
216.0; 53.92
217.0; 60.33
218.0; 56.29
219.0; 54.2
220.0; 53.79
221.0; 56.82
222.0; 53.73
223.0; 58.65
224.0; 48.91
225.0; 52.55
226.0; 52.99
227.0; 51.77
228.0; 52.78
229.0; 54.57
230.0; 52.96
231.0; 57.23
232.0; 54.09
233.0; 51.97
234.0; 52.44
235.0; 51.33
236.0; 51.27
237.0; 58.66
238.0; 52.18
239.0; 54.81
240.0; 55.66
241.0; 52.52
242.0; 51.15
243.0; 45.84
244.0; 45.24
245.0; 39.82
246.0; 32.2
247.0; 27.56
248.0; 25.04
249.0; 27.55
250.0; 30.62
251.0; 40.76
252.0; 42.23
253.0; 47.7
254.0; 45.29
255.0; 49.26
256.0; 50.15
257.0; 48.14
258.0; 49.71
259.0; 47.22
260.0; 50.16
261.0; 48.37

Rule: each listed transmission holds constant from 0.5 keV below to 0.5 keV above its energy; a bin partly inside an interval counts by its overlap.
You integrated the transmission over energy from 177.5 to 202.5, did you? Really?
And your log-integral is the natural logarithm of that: 7.31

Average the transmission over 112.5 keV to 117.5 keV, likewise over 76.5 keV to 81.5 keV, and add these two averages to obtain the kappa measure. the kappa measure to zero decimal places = 133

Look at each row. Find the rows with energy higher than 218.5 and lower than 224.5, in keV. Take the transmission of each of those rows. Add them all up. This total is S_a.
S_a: 326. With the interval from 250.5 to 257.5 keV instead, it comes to 324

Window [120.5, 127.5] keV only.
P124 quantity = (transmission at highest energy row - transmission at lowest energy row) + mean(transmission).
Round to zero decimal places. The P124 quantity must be 68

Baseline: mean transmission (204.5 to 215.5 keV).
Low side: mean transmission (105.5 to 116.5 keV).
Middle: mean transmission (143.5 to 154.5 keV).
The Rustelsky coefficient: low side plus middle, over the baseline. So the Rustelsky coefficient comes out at 2.48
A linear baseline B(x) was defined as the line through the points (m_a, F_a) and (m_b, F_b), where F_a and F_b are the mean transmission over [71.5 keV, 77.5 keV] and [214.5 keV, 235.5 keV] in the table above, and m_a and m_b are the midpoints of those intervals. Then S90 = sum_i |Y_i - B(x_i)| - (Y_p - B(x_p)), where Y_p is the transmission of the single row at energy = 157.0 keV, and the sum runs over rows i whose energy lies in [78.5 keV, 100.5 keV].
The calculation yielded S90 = 204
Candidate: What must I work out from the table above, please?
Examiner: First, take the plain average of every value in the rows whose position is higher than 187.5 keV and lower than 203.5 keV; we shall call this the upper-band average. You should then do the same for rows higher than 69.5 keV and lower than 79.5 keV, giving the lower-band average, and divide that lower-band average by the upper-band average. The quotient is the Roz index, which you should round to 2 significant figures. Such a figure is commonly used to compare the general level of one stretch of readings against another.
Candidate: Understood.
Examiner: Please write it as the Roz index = 0.97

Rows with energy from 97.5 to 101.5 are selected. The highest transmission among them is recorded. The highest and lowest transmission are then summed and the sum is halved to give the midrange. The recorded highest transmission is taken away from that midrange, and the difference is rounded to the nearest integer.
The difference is -4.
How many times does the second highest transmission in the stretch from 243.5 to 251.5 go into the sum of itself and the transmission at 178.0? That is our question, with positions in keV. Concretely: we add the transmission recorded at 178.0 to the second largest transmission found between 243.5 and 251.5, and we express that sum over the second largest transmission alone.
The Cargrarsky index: 2.40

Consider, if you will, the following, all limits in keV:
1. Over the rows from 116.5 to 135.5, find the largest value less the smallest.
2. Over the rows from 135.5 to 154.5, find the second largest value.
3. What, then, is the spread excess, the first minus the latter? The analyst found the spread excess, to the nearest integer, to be -63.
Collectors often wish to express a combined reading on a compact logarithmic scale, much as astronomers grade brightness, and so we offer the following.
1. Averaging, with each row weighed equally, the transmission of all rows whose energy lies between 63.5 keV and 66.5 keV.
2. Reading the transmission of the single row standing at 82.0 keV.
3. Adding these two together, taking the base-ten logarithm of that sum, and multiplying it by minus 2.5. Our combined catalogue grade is -5.16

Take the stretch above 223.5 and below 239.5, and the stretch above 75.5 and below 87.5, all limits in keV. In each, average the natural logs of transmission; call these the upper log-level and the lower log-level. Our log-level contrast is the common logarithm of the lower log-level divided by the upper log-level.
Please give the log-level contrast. 0.016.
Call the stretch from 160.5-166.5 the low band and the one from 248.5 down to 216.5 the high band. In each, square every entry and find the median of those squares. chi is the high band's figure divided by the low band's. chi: 0.85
